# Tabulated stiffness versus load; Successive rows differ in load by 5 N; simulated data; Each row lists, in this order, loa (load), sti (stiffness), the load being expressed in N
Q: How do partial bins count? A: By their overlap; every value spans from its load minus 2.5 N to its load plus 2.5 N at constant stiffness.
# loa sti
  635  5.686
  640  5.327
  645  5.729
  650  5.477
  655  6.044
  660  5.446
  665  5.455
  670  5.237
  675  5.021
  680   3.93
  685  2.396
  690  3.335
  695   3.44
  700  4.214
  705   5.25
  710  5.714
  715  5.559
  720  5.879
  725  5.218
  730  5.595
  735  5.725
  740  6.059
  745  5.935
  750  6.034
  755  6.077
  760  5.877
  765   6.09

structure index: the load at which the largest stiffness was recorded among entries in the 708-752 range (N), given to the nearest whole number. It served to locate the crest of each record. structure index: 740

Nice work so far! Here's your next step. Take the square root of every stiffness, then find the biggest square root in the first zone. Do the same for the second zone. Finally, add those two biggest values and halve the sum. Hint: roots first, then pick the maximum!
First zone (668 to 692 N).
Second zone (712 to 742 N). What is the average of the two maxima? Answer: 2.37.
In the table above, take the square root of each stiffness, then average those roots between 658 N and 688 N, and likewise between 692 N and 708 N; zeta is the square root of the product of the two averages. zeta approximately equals 2.09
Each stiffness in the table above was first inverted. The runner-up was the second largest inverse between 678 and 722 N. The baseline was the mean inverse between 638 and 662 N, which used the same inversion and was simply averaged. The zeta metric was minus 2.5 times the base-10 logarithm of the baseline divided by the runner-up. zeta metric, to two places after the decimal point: 0.56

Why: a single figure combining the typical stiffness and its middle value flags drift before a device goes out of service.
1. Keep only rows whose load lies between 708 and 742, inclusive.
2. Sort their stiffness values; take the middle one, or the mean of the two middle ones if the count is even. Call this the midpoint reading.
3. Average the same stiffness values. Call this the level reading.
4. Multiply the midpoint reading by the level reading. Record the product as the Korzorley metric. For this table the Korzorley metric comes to 32.4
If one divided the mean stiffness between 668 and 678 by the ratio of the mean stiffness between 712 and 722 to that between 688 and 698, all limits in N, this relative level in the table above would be 3.04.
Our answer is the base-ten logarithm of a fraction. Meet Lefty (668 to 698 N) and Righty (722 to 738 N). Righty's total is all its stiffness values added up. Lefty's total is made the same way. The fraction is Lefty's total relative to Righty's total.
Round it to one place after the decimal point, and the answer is 0.1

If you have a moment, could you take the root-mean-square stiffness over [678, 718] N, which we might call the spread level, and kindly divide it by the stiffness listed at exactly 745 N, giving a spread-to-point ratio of 0.74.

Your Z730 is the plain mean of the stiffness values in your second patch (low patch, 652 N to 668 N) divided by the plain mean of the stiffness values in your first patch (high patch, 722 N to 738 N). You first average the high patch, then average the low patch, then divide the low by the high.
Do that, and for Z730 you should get 1.0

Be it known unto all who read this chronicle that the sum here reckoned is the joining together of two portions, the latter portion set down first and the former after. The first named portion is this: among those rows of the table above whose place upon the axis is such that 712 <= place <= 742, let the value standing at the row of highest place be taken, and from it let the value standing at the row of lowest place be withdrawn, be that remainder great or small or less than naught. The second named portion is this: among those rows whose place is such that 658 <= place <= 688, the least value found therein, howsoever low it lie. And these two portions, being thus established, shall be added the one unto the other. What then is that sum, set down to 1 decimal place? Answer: 2.9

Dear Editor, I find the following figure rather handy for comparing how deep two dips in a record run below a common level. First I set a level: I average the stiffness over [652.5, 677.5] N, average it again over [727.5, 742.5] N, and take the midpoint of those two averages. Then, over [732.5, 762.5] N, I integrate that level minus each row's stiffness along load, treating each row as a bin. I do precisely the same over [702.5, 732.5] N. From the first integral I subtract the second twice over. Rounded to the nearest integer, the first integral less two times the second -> -15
